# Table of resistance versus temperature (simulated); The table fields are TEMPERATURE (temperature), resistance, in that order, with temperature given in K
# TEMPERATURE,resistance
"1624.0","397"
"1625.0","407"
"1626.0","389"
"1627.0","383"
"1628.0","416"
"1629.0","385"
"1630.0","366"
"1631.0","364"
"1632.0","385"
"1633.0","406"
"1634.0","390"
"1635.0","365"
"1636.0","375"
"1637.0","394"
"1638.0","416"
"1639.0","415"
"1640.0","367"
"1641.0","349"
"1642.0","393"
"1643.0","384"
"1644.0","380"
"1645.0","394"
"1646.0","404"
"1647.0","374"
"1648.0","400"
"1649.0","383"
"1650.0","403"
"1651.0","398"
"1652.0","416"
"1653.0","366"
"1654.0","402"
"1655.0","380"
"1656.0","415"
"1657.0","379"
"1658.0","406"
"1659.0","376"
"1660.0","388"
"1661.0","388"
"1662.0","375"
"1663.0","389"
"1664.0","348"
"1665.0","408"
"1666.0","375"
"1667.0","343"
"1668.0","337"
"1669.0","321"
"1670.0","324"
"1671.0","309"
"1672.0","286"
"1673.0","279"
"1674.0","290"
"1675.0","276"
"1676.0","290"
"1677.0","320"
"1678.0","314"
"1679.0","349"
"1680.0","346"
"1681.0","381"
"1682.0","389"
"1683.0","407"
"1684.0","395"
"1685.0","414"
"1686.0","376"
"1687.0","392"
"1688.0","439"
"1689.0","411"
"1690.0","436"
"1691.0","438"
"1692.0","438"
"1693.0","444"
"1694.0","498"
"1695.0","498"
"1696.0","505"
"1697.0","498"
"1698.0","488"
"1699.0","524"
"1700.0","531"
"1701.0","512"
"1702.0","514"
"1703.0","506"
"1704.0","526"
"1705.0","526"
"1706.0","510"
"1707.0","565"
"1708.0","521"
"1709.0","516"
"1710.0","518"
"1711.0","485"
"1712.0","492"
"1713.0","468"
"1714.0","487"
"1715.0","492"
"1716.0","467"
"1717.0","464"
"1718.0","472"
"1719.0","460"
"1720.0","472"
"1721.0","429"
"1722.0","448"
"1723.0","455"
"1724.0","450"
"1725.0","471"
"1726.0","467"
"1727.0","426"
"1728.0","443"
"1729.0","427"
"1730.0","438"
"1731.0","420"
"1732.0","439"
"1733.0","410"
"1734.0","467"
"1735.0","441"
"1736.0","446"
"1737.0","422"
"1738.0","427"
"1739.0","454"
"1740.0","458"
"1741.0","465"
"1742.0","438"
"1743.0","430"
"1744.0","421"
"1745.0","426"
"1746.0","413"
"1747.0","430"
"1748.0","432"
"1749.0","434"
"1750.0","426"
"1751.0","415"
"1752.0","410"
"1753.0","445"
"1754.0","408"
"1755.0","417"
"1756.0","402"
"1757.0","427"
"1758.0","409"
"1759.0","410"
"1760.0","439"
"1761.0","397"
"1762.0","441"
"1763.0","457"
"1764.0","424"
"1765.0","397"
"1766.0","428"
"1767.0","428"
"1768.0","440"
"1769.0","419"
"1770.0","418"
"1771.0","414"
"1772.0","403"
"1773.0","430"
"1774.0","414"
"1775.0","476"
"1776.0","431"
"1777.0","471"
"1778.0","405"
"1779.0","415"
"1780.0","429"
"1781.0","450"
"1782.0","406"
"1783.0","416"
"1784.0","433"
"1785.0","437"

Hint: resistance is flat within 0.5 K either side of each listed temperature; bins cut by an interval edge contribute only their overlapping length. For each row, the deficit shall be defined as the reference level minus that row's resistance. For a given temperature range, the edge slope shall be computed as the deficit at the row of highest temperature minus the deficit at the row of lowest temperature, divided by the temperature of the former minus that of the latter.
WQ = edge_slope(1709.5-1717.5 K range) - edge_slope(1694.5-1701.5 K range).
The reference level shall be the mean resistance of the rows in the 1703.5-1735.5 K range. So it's 10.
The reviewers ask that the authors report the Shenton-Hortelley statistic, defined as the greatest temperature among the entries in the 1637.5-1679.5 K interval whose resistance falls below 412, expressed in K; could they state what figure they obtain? 1679.0 K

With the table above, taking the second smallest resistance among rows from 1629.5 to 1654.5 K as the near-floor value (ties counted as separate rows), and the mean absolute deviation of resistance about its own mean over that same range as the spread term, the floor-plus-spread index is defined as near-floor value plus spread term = 379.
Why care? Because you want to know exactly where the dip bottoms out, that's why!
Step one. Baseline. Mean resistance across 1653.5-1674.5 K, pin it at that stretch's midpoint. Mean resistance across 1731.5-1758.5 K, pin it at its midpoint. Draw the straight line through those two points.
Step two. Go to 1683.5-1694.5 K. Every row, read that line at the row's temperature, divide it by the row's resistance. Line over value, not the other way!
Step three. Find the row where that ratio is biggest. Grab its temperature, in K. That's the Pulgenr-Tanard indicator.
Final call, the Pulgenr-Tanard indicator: 1686.0 K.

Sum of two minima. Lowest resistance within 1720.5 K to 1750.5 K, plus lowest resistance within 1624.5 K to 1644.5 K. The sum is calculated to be 759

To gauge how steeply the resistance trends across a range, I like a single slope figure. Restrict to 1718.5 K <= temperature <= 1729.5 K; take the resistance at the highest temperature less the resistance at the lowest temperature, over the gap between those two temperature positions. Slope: -3.3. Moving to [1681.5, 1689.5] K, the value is 3.1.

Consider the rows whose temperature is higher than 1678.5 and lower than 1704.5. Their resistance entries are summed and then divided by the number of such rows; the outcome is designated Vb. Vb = 448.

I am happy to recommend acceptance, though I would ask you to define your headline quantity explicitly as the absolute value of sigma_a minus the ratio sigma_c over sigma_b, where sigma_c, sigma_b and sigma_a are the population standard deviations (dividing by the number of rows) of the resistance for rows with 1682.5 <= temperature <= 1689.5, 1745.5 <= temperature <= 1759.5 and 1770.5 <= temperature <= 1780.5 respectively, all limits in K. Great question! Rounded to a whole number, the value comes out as 23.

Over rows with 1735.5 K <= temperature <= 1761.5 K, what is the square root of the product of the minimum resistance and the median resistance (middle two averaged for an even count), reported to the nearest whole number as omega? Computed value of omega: 411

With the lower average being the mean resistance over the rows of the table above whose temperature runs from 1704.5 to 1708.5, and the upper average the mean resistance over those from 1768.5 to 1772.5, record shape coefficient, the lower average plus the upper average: 944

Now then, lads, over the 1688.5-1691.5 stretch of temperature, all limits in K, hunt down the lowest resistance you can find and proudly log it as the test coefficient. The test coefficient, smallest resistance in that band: 411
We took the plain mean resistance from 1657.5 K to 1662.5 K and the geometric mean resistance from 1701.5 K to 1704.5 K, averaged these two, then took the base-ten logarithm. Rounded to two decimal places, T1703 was 2.65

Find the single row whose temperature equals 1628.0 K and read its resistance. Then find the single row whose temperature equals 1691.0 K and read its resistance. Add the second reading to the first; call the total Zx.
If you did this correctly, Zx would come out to 854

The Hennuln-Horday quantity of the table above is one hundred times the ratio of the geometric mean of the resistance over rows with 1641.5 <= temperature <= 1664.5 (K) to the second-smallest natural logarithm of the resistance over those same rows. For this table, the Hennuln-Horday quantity 6580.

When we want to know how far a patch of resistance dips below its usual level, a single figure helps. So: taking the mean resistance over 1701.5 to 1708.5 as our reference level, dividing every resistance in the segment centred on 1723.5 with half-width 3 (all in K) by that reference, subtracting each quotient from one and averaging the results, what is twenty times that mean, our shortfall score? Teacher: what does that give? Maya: 2.7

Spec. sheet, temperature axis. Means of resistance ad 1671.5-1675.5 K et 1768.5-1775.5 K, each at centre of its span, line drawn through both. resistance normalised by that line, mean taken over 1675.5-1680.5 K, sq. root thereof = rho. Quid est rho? 1.06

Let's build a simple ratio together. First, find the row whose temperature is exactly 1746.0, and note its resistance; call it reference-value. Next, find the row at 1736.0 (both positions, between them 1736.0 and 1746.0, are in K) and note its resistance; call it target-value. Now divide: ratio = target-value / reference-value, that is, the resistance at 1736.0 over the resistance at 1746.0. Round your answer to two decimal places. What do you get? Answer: 1.08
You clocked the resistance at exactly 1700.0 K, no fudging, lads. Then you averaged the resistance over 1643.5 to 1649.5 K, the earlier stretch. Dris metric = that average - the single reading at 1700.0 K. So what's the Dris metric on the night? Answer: -142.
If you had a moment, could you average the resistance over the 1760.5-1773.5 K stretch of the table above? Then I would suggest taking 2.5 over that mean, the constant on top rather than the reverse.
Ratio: 0.0059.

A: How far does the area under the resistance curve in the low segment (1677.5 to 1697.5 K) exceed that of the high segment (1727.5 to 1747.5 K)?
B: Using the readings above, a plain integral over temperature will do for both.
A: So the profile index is -347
